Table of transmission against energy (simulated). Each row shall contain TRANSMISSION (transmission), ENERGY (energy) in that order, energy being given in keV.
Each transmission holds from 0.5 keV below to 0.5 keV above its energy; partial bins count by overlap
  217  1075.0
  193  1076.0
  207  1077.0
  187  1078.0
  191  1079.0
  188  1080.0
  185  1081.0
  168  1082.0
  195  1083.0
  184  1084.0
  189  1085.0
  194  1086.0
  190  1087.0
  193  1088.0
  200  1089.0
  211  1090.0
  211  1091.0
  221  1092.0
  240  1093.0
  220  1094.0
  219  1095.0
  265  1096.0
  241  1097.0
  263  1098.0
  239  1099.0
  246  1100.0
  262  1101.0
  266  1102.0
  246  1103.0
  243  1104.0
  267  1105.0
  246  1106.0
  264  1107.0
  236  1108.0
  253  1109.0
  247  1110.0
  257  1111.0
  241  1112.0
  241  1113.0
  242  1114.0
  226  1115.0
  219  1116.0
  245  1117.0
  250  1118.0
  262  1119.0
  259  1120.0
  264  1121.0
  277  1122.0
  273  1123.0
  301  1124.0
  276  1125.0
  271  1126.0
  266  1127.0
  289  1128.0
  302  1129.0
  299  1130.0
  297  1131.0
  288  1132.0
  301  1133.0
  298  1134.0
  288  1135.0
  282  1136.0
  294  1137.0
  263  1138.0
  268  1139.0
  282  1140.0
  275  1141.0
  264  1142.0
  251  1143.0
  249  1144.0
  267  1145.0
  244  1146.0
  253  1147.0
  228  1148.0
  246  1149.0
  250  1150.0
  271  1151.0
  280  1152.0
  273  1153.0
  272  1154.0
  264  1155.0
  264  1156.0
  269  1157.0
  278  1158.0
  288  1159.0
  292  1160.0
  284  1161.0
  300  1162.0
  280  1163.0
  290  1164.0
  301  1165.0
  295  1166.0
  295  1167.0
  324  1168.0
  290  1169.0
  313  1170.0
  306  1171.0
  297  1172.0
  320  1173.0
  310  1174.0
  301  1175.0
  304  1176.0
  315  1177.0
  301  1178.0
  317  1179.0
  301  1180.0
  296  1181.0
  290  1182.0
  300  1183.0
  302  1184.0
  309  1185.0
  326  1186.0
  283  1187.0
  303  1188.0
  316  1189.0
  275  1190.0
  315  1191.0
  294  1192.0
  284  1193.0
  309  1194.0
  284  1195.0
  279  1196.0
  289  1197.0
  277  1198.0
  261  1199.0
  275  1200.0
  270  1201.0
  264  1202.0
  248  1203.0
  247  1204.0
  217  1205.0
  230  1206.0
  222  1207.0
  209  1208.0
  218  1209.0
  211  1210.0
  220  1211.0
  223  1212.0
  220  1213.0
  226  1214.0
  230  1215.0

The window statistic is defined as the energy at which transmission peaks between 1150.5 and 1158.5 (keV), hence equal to 1152.0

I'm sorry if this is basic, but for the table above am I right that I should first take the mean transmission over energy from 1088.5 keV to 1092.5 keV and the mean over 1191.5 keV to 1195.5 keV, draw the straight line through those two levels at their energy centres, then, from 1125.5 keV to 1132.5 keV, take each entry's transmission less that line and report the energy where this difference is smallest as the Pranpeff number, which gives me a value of 1127.0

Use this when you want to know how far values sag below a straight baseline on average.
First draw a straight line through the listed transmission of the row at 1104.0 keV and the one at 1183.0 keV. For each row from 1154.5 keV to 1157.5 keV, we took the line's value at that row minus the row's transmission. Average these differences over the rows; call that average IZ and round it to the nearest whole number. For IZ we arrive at 15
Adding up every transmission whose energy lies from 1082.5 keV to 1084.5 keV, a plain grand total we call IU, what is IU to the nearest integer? 379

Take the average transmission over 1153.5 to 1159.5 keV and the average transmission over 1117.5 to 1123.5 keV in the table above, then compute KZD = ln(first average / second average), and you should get 0.03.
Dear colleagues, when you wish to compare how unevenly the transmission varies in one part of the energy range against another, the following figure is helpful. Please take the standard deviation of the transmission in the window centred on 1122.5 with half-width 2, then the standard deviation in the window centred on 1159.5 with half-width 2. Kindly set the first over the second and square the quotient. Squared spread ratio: 7.0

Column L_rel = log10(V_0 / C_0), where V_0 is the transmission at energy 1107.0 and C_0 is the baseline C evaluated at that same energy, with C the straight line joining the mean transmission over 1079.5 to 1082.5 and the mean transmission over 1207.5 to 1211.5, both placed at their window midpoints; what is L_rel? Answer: 0.15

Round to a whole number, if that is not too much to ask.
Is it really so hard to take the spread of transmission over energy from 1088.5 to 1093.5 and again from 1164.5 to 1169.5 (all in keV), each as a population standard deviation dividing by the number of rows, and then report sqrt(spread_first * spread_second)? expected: 13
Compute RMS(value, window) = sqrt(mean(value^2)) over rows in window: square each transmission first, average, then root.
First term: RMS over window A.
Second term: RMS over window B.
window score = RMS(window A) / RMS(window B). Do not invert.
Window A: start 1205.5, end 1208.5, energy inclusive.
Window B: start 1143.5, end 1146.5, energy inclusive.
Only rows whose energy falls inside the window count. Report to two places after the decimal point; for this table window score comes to 0.87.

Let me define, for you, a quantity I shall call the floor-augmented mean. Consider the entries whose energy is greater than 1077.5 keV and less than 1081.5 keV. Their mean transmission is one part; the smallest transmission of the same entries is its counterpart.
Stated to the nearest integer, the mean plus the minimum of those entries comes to 373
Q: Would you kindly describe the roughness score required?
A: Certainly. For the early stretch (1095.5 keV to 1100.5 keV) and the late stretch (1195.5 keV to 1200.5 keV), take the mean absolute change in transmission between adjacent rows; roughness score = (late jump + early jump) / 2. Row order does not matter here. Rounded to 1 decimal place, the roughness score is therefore 16.1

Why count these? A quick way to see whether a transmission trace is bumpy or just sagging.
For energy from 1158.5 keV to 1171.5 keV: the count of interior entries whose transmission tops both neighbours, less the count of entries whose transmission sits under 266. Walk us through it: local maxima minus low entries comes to 5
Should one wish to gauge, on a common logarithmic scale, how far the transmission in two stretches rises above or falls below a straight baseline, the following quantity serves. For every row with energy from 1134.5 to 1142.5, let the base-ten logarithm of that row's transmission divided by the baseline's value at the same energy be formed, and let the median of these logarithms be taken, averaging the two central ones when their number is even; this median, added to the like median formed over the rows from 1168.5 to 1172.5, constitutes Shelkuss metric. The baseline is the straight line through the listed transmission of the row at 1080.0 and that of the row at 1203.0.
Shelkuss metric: 0.220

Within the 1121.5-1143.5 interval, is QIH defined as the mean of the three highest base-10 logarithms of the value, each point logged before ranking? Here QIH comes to 2.48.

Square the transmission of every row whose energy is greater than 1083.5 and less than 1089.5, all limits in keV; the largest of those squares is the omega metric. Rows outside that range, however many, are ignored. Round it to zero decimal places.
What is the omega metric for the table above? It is 40000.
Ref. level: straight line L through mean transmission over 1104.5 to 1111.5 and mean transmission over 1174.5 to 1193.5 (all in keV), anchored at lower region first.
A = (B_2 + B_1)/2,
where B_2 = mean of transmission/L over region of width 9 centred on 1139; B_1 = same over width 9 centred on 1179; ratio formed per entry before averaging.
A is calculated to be 1.01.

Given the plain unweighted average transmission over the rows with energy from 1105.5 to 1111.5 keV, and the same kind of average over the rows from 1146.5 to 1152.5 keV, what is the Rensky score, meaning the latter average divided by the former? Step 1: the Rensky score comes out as 1.02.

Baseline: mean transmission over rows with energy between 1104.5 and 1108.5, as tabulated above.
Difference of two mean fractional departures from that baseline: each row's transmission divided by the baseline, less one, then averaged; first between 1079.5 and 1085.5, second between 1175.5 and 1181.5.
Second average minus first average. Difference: 0.48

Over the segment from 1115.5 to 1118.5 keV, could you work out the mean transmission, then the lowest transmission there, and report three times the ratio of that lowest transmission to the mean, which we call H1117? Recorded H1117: 2.76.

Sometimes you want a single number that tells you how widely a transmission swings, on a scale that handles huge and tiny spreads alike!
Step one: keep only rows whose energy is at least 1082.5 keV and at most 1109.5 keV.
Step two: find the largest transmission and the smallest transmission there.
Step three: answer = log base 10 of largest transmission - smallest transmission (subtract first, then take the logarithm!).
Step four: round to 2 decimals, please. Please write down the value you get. 1.92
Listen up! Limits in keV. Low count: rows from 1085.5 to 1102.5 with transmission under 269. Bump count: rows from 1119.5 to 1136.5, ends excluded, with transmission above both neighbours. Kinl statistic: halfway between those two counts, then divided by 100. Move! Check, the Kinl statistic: 0.105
